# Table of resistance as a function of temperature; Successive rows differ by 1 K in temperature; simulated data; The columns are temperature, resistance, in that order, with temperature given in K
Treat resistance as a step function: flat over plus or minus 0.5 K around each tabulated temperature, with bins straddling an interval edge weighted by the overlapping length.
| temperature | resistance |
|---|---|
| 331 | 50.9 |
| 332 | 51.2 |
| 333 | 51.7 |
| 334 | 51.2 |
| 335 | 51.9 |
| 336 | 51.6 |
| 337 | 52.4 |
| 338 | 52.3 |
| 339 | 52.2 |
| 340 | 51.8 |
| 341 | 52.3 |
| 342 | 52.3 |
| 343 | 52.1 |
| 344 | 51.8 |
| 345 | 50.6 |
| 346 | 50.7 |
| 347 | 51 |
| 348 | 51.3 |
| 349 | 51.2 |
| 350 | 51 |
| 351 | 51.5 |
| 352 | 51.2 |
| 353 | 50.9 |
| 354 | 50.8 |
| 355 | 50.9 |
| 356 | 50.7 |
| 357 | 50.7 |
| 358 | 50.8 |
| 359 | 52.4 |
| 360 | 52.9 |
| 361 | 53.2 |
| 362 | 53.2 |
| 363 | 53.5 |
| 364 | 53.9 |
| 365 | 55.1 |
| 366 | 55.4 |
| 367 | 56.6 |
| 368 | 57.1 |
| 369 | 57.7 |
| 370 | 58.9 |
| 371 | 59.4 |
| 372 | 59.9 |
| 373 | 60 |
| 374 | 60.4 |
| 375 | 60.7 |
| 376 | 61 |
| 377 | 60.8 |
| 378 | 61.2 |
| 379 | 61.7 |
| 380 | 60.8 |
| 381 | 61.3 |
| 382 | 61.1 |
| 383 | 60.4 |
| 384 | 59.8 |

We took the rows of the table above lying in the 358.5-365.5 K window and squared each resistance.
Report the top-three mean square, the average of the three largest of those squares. 2934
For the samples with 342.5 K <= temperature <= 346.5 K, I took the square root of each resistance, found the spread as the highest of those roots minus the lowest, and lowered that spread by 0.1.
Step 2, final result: 0.00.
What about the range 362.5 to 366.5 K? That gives 0.03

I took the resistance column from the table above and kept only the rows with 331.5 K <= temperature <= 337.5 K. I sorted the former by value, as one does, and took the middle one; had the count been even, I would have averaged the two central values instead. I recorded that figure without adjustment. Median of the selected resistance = 52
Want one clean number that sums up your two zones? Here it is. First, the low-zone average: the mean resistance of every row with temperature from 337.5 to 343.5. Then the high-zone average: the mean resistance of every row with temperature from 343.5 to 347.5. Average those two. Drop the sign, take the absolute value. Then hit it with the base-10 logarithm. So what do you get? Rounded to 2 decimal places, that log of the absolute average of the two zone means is 1.71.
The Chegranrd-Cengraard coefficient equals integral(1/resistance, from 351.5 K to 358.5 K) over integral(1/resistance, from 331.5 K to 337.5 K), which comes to 1.2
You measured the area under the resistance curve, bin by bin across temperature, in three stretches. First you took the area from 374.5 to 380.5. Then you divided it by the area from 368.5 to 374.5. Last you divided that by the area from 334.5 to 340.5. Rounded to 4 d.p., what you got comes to 0.0033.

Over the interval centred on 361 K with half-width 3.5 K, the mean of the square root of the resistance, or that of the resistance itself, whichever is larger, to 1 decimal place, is 52.8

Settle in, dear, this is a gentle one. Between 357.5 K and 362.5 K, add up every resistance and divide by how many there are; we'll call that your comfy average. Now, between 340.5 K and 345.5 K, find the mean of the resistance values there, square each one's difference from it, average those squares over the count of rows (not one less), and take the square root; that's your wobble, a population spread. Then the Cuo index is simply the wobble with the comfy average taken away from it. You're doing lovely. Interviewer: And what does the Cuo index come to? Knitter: -51.9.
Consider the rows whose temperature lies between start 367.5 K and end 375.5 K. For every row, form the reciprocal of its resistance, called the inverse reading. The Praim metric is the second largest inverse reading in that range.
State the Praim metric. 0.0173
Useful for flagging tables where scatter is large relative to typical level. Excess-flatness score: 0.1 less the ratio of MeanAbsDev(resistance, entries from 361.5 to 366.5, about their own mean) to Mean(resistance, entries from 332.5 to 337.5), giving 0.084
